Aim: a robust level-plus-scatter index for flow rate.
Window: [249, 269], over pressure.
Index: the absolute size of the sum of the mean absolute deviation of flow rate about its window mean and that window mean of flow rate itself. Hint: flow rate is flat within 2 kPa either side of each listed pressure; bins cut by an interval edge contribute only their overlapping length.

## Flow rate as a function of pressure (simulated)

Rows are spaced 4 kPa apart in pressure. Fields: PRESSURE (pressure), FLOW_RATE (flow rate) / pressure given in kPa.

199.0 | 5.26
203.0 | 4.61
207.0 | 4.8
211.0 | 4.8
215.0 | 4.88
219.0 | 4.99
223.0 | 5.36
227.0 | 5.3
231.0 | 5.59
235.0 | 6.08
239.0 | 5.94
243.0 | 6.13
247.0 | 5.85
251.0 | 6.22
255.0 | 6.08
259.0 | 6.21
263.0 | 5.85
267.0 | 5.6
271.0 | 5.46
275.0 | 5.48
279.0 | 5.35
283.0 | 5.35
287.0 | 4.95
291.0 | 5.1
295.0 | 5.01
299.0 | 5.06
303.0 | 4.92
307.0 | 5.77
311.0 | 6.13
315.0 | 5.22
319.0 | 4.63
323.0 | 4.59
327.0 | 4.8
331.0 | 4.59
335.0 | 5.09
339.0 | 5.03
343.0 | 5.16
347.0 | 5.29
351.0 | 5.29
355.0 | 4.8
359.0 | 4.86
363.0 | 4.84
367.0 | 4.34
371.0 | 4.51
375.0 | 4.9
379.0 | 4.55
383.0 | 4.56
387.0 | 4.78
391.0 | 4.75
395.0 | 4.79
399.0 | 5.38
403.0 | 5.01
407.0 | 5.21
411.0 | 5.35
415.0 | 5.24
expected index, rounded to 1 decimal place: 6.2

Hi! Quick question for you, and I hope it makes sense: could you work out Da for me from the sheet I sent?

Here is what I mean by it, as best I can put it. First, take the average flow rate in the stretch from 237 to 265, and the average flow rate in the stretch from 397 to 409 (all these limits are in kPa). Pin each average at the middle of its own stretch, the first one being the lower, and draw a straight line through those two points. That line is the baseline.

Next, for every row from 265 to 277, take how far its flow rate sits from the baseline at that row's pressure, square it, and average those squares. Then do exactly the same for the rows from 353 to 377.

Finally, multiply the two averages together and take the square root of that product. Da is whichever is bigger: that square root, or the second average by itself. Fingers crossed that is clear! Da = 0.53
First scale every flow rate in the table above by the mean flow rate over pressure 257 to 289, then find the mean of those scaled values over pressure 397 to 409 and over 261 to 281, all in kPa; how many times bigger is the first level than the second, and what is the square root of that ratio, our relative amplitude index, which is 0.97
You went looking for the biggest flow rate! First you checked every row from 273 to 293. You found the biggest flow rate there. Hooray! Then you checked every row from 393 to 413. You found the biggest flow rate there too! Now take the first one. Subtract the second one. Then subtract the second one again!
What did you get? -5.28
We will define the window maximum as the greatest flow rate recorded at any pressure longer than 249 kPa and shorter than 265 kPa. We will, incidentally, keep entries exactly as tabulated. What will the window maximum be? 6.22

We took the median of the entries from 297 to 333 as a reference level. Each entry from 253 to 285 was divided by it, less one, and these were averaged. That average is 0.15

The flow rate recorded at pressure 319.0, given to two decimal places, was 4.63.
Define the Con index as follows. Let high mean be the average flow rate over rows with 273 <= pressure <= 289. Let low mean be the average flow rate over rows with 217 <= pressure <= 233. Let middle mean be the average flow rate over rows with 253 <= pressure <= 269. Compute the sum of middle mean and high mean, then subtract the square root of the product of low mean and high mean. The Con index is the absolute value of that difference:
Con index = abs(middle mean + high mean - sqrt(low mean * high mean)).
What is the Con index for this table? 5.92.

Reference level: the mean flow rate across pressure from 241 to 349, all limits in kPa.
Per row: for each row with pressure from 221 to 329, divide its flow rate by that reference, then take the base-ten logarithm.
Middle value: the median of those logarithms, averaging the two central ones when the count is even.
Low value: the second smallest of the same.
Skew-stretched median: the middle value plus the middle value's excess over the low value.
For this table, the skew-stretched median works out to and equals 0.079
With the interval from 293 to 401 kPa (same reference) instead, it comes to -0.011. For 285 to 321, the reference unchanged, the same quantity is -0.013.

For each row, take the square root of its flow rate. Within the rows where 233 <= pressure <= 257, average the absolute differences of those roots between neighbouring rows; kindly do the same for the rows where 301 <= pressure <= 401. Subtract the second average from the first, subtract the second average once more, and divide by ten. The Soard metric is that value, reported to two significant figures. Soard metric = -0.0082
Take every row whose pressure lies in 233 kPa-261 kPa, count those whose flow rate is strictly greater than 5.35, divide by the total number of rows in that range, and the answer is 1.00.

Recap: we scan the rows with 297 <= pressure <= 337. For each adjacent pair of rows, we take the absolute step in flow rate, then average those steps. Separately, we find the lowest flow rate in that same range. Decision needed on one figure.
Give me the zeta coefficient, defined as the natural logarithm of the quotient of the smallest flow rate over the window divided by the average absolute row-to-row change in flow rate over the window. 2.38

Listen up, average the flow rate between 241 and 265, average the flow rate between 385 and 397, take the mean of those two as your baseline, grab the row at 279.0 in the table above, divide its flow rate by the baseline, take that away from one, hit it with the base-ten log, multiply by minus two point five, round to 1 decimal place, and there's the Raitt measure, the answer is 4.8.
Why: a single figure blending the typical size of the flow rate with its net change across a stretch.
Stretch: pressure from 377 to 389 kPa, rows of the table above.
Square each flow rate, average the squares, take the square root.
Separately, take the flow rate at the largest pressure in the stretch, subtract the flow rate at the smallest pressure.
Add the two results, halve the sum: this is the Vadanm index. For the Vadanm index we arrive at 2.43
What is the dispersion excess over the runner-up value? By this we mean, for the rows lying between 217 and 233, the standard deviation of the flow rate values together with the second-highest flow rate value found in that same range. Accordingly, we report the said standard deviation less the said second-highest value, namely -5.1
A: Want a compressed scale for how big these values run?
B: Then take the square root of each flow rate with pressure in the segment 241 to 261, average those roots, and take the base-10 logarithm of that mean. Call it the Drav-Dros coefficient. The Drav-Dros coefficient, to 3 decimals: 0.393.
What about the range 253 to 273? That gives 0.383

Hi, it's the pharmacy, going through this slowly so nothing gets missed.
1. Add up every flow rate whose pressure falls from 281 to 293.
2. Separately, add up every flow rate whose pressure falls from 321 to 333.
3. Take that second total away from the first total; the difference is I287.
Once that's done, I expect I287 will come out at 1.4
